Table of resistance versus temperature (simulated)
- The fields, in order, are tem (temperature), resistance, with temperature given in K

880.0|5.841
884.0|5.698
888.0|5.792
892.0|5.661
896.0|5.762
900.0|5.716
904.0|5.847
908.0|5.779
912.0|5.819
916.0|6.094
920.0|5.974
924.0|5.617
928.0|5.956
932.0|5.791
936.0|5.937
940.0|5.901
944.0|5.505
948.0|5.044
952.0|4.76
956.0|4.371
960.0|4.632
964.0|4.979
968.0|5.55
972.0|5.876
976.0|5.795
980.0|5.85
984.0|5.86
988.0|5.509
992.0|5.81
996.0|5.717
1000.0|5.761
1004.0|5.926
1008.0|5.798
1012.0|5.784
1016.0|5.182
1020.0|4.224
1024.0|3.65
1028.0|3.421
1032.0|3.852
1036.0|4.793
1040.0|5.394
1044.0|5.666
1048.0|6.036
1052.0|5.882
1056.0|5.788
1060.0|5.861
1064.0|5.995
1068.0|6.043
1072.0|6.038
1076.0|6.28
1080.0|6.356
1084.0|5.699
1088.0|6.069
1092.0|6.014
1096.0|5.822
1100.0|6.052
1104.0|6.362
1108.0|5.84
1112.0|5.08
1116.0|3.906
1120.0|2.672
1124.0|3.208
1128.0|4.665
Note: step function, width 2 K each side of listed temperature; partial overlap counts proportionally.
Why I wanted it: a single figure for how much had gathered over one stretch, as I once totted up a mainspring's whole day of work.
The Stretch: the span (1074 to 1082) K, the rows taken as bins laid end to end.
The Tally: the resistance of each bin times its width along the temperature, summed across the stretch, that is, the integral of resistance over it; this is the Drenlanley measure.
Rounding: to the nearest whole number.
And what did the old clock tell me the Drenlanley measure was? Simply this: 51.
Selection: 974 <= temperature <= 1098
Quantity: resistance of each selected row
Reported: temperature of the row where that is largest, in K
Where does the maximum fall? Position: 1080.0 K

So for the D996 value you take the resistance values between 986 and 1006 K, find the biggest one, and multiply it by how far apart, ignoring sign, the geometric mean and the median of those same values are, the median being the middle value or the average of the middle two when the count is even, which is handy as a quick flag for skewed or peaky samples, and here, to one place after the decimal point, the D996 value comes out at 0.1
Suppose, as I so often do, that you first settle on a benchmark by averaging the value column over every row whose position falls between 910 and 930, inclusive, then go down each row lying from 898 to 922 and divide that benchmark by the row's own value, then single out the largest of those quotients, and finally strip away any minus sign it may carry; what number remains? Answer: 1.0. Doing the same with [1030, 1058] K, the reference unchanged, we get 1.5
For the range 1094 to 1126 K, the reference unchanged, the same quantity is 2.2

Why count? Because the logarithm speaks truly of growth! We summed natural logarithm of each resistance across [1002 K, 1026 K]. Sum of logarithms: 9.7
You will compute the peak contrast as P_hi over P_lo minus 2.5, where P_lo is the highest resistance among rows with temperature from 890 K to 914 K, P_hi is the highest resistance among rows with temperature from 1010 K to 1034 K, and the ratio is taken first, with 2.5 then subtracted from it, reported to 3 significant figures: -1.51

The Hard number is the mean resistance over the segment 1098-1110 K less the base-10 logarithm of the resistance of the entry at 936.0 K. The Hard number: 5.31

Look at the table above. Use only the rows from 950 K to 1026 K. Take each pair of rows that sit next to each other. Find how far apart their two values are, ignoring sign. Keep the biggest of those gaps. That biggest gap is 0.96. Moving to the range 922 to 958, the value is 0.46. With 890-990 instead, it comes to 0.57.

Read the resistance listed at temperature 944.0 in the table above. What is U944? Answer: 5.505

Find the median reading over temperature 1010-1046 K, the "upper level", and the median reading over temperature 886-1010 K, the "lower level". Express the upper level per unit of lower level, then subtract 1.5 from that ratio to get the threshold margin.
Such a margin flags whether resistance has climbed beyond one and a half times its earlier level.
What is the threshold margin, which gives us -0.672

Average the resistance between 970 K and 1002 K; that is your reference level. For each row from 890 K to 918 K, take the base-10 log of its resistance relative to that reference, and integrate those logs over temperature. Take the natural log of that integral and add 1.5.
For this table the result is -1.0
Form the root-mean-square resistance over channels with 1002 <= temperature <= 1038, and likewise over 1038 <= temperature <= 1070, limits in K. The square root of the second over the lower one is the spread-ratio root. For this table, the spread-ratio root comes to 1.10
